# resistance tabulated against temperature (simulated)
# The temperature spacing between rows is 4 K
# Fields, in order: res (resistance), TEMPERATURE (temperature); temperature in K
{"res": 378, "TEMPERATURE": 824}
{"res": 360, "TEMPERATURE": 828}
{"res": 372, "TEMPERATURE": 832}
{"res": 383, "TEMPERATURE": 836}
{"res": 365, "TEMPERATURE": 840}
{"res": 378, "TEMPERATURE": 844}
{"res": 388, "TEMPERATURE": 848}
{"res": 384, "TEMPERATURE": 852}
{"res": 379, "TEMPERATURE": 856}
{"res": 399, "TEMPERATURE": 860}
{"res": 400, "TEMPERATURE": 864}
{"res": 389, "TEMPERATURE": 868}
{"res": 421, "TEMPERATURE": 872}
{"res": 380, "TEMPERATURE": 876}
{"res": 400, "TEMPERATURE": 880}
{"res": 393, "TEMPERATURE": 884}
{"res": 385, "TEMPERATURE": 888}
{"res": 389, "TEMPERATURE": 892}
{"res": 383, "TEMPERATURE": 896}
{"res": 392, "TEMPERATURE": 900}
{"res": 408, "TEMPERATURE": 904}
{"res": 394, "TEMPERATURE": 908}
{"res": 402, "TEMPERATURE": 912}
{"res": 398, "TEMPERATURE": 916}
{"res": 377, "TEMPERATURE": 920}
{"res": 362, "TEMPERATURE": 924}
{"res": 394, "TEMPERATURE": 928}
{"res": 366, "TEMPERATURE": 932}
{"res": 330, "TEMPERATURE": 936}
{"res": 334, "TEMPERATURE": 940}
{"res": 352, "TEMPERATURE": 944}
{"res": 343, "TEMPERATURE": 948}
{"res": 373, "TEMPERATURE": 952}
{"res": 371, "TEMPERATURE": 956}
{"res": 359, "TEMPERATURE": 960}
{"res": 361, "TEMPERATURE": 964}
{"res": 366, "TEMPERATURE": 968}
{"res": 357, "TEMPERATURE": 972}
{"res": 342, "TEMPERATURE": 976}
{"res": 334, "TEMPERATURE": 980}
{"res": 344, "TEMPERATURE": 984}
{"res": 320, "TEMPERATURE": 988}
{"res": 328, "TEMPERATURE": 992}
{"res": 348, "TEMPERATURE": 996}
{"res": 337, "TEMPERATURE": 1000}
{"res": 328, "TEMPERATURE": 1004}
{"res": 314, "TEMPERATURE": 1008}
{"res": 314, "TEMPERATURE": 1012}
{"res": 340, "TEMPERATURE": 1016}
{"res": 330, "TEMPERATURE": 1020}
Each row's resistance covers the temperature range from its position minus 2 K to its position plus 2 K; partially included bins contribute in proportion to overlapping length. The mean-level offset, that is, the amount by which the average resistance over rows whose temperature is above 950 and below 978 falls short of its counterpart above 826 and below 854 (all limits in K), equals 14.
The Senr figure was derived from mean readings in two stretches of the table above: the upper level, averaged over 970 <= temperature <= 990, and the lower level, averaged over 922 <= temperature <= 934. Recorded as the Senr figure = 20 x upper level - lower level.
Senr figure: 6414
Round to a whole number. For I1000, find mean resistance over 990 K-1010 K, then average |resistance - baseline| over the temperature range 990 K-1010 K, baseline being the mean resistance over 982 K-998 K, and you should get 10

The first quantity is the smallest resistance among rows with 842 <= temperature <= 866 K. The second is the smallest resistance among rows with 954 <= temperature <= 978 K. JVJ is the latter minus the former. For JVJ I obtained -36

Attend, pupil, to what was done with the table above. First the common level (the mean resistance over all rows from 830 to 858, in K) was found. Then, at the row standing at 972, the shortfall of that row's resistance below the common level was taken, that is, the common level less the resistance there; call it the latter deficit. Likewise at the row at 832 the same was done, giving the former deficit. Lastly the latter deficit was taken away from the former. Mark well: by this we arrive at -15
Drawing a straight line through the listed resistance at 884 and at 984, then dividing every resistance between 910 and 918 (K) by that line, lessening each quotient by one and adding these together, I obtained 0.11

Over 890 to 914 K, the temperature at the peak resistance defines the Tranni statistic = 904 K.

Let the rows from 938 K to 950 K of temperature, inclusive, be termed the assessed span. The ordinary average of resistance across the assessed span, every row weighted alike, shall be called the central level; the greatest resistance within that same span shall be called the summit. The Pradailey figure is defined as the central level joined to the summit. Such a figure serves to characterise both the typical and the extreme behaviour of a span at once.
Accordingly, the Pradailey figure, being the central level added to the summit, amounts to 695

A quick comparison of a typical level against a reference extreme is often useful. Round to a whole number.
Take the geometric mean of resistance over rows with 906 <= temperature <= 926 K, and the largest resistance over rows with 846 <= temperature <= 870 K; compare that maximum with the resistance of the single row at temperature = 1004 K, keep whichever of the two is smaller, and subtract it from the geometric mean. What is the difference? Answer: 58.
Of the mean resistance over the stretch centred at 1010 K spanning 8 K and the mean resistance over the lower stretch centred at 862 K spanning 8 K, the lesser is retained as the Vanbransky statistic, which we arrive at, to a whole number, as 314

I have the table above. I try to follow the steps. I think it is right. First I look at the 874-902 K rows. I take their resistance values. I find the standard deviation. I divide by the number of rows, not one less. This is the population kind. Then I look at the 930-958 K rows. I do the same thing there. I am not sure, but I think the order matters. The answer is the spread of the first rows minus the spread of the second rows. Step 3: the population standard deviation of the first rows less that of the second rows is -10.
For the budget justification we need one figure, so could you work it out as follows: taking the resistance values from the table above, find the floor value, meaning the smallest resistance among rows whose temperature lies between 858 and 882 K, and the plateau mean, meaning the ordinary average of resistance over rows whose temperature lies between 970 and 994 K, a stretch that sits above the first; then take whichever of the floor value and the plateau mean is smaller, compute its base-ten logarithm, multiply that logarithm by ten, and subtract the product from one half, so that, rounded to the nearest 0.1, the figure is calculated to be -24.8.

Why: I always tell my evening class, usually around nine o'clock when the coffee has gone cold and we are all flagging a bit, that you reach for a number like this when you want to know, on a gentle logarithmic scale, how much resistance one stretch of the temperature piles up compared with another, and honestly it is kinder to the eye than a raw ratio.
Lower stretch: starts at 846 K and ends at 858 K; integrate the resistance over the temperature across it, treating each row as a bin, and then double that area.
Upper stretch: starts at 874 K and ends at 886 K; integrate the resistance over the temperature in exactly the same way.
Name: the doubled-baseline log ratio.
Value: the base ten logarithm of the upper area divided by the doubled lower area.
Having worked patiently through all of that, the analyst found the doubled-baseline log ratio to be -0.293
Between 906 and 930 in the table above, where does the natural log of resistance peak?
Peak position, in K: 912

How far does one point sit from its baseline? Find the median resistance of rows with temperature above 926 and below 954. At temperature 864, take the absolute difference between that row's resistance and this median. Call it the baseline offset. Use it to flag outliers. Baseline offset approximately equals 48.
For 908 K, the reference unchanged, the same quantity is 42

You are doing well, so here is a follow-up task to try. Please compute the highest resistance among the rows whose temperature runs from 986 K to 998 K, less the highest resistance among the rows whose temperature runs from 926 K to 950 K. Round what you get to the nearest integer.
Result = -46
